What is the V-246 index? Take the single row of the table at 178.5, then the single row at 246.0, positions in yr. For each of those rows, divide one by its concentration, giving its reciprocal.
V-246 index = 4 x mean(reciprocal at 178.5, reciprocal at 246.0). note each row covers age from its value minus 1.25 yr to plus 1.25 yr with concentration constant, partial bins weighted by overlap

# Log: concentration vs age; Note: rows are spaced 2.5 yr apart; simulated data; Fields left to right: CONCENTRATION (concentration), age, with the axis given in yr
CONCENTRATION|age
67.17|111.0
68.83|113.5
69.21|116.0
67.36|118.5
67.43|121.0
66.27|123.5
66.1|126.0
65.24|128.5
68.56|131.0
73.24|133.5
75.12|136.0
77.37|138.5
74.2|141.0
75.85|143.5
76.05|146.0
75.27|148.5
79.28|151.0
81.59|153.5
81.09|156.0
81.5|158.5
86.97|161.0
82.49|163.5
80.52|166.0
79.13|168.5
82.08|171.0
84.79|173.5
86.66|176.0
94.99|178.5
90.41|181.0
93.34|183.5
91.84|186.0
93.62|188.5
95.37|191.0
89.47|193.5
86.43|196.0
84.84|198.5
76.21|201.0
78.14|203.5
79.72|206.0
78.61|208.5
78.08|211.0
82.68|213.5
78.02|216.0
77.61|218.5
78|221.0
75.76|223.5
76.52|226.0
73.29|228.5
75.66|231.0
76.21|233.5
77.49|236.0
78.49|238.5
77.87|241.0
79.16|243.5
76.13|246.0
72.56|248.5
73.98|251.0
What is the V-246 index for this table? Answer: 0.047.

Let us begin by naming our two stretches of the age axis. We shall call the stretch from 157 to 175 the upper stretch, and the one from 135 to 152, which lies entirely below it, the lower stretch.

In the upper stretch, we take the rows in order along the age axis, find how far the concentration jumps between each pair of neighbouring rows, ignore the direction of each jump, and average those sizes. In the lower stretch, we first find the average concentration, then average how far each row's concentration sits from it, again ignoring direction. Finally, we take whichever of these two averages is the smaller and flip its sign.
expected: -1.24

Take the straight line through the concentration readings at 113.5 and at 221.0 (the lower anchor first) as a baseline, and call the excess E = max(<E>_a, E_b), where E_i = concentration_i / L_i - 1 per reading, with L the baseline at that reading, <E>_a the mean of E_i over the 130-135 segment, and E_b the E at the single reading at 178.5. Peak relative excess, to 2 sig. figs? 0.28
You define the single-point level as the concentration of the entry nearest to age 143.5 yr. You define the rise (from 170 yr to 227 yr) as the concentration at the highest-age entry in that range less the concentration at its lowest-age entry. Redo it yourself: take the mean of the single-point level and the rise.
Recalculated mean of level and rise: 35.1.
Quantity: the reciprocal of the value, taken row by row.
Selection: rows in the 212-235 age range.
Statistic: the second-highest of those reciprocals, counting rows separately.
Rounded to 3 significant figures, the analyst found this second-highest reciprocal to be 0.0132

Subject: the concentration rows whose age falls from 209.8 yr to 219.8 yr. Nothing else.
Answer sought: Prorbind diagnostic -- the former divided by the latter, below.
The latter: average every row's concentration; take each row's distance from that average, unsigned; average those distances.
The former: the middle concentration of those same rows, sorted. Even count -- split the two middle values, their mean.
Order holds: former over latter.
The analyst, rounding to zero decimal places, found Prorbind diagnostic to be 44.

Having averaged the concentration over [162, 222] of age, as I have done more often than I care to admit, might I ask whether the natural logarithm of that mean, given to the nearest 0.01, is 4.43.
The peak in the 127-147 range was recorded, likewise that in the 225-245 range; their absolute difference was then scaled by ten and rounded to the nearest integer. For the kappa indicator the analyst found 18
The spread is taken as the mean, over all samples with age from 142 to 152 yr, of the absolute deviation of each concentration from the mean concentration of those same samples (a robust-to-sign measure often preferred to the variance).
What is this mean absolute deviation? 1.3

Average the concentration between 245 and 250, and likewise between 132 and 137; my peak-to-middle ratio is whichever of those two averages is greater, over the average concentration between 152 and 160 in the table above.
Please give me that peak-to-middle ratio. 0.91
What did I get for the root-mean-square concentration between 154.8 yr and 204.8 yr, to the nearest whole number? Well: 86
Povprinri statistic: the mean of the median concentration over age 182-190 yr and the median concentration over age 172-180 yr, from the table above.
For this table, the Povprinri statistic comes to 90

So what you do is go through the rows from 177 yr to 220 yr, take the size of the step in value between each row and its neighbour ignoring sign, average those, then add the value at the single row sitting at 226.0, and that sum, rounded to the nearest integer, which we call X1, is 79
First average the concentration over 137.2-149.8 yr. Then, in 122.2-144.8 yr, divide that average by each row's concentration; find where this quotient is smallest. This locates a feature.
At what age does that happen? 138.5 yr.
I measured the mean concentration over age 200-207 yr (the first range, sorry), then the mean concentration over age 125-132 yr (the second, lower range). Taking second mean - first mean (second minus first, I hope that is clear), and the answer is -11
